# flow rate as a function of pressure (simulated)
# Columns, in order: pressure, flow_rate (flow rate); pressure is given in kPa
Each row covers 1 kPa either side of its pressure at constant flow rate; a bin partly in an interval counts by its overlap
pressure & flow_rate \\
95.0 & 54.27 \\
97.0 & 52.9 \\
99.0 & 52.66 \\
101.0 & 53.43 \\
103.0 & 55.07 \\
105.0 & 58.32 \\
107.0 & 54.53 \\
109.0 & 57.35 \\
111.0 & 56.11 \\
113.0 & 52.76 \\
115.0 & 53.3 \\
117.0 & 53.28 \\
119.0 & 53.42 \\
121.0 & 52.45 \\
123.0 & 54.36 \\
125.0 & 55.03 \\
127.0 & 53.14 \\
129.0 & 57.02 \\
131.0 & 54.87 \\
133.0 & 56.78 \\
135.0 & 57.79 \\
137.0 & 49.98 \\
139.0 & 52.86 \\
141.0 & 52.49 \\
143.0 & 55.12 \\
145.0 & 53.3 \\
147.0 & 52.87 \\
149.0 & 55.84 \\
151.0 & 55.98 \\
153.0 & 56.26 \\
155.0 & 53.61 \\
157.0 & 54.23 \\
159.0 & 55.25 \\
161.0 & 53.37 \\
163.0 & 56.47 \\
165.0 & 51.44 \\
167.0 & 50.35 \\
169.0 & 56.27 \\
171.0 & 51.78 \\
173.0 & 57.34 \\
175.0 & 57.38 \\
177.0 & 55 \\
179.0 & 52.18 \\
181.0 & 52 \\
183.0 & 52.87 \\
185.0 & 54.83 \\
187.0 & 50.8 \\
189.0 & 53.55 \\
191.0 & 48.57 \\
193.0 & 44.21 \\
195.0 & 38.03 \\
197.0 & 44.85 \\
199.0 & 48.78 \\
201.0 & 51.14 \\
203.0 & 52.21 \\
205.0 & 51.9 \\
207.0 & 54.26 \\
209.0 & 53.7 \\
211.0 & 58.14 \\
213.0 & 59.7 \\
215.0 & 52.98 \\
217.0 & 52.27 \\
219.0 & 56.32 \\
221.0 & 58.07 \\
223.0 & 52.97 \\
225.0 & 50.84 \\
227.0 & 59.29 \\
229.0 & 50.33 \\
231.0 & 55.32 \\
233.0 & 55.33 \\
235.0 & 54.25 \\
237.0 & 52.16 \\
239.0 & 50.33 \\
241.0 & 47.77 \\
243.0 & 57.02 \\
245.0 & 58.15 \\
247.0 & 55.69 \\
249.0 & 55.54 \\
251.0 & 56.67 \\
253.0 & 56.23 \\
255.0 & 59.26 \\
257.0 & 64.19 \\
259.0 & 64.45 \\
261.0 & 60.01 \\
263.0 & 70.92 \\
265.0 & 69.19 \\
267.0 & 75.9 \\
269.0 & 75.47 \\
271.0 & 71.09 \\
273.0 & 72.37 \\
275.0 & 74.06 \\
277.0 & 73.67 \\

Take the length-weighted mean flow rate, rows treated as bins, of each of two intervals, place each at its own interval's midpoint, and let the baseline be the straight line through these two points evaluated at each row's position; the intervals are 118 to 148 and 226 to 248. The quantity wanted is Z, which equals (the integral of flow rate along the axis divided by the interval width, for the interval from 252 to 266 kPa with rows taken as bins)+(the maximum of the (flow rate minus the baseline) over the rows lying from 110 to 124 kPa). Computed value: 65.5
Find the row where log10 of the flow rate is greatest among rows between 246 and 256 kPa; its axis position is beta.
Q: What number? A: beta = 255.0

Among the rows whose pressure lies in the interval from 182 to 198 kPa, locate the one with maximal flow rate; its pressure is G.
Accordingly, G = 185.0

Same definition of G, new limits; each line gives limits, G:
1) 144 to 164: 163.0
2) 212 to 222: 213.0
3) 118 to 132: 129.0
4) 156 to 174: 173.0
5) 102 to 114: 105.0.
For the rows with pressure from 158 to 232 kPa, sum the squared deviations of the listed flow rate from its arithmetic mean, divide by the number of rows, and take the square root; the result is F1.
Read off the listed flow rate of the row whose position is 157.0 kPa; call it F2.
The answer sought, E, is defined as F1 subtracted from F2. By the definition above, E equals 50.0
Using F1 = 4.2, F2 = 54.23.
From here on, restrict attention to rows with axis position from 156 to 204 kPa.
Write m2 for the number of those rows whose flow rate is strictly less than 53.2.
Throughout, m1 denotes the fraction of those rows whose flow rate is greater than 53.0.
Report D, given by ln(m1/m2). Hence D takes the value -3.5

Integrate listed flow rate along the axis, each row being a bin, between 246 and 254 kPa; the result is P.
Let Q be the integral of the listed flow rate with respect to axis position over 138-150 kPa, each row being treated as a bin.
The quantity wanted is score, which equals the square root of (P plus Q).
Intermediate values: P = 448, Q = 645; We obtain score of 33.1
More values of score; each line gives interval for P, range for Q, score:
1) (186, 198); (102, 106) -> 28.0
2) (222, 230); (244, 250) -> 27.7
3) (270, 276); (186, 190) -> 25.4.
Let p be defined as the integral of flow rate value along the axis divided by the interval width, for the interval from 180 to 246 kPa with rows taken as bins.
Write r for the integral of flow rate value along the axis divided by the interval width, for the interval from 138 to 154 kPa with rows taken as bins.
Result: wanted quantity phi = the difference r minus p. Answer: 1.8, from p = 52.5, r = 54.3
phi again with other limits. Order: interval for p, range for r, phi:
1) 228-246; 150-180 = 1.1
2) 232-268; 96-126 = -4.7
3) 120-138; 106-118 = 0.0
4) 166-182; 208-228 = 1.4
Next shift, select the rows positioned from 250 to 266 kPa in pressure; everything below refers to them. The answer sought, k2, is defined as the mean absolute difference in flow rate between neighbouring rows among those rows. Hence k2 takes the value 3.7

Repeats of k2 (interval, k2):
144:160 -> 1.2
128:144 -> 2.7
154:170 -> 2.7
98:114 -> 2.4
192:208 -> 3.3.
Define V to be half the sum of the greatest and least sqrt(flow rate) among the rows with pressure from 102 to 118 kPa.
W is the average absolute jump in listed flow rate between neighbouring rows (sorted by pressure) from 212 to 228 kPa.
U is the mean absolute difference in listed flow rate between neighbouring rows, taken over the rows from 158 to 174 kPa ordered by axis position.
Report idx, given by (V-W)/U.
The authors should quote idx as 0.9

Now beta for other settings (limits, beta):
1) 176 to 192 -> 177.0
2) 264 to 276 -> 267.0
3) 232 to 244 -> 243.0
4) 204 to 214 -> 213.0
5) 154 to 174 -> 173.0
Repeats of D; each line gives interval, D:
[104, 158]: -2.2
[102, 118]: -0.1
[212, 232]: -2.3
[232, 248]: -1.6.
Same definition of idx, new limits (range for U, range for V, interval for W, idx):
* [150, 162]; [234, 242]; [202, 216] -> 3.5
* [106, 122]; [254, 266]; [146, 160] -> 5.2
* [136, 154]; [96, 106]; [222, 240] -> 2.6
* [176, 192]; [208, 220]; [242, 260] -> 2.3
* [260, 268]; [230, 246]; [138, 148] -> 0.9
